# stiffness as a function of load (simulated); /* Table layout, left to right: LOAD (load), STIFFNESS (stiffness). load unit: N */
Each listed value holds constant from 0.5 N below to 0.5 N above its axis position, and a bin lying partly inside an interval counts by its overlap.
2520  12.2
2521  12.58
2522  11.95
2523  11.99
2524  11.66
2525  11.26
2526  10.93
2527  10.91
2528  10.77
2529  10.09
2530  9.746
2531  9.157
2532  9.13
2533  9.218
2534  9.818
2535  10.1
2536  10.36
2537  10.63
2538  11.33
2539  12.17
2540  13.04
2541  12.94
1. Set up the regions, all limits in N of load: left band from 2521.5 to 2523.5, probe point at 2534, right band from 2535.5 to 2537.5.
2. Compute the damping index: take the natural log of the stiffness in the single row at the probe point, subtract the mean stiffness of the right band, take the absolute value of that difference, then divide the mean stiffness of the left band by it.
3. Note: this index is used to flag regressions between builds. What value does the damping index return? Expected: 1.46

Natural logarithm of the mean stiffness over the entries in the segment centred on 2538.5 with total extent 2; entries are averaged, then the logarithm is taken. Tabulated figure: 2.46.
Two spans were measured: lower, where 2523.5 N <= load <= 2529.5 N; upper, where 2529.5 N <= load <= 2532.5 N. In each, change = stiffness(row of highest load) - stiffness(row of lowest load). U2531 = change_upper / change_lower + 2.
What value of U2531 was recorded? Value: 2.4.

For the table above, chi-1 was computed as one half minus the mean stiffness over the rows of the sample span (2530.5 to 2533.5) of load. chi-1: -8.7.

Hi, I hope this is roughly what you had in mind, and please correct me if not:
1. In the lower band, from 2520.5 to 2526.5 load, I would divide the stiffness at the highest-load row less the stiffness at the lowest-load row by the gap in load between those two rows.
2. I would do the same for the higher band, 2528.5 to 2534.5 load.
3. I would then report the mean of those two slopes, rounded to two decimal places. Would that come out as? -0.19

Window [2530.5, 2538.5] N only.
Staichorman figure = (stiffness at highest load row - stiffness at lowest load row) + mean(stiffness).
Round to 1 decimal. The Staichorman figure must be 12.1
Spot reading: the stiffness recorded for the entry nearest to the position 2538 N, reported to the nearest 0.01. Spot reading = 11.33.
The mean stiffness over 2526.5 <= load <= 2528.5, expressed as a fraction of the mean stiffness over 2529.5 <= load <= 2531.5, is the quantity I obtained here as 1.15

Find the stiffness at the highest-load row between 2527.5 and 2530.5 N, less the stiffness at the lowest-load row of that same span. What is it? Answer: -1.0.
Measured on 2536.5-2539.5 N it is 1.5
